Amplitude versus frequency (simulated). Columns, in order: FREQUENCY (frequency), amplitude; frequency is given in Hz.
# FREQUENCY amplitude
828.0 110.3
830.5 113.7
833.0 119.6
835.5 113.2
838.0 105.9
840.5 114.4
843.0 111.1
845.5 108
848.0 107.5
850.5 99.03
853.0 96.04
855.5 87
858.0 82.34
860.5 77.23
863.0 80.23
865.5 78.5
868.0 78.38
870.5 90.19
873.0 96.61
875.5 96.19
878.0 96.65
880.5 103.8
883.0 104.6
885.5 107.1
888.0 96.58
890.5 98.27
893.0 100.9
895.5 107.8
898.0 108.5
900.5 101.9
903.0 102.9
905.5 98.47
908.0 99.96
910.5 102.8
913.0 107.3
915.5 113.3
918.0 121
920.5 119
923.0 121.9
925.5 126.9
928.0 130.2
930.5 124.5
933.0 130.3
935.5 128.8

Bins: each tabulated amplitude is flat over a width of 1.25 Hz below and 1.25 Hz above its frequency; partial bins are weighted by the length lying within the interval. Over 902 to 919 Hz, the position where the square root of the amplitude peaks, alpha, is 918.0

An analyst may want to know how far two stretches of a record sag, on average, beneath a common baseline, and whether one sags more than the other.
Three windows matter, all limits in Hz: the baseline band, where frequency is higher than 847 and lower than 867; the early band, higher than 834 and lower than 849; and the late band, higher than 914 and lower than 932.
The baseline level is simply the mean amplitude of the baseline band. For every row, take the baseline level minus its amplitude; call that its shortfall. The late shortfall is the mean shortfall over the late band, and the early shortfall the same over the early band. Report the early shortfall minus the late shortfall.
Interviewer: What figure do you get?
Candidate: 12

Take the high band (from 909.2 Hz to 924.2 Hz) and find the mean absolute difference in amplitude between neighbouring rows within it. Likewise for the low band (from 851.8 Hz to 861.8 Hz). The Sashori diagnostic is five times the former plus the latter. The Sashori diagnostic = 29.4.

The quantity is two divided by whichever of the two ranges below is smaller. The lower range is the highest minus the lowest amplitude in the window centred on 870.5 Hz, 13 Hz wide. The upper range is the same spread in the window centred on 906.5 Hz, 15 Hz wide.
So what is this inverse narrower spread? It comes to 0.23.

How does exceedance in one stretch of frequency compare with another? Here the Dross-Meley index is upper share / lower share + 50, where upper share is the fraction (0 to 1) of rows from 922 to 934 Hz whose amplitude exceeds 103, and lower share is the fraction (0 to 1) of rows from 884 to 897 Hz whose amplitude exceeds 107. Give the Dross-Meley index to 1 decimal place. 52.5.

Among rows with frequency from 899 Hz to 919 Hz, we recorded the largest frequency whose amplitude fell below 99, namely 905.5 Hz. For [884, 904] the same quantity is 890.5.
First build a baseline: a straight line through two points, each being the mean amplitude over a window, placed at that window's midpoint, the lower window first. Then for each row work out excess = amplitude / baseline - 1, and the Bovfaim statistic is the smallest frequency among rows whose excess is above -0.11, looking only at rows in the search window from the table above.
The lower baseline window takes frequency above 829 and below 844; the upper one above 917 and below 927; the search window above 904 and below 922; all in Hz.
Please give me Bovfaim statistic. 915.5 Hz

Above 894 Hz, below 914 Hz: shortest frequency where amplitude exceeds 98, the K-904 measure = 895.5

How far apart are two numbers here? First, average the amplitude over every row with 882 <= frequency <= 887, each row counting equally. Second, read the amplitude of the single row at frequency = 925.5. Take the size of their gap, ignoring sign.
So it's 21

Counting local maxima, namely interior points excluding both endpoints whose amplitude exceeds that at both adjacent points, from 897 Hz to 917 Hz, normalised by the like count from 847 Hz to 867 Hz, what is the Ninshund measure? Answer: 1.00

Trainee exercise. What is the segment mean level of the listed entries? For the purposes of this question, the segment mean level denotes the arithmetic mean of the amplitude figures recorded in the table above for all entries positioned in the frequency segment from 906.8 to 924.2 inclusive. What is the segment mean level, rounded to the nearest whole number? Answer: 112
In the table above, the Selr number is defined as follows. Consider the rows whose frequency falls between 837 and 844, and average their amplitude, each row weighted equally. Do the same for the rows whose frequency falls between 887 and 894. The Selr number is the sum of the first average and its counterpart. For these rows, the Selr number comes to 209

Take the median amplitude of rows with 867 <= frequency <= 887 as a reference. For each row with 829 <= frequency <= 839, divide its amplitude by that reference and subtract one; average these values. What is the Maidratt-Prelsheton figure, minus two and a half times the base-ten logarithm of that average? 1.9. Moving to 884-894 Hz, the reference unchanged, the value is 3.4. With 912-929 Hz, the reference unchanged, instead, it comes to 1.5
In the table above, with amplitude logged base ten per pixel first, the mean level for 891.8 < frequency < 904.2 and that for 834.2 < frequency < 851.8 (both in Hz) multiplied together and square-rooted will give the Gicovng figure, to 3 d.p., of 2.027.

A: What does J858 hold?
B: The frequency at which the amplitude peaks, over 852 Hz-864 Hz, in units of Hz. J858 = 853.0 Hz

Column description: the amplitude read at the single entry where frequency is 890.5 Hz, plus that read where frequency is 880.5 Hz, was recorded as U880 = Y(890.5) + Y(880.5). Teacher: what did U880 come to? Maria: 202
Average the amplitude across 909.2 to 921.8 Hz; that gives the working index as 113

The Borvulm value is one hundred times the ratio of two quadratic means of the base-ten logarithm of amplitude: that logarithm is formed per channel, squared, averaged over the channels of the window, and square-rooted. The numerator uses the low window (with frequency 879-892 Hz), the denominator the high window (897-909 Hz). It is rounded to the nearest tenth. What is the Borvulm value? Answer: 99.9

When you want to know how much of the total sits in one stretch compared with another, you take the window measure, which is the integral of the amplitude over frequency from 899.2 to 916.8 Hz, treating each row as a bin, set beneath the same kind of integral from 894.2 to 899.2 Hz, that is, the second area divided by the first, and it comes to 0.30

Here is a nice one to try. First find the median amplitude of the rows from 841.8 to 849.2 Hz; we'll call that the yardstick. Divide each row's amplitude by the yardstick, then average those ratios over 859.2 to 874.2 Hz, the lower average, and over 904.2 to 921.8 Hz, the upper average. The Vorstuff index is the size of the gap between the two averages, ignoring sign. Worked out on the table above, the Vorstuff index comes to 0.23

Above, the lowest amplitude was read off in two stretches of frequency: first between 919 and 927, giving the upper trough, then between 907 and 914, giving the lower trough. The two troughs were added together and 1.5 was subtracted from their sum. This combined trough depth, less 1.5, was 217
